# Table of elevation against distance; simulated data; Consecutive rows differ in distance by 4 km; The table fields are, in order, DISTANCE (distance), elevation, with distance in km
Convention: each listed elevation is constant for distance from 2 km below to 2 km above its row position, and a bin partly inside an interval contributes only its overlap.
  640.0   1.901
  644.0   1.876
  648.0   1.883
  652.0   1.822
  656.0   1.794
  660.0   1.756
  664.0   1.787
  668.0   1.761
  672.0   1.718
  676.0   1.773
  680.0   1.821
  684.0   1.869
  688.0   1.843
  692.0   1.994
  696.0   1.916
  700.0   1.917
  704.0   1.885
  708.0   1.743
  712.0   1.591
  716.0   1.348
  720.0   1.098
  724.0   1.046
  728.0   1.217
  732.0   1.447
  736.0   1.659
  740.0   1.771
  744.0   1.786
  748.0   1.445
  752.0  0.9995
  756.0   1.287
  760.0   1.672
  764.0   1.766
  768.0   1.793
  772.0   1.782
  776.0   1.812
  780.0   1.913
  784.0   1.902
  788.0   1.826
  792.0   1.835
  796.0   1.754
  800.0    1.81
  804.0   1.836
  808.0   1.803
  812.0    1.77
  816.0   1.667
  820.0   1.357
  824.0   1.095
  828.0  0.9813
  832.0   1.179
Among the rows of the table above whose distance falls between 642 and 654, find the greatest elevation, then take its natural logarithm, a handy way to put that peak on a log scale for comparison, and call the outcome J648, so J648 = 0.633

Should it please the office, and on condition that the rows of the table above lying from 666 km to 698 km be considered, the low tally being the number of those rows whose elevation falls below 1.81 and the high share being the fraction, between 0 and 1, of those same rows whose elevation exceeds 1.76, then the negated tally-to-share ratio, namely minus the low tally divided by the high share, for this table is -3.4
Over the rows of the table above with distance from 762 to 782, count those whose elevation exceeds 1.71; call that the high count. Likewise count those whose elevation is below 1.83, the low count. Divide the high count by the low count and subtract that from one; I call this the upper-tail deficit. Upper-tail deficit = -0.25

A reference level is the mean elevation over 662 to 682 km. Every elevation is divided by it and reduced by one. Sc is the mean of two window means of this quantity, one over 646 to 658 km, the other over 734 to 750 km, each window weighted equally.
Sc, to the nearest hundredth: -0.01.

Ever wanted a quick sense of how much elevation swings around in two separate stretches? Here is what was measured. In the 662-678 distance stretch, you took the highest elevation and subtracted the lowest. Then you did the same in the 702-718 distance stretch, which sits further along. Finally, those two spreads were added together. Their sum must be 0.61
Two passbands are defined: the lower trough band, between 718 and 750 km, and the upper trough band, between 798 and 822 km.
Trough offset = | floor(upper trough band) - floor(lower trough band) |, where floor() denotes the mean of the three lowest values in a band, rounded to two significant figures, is 0.48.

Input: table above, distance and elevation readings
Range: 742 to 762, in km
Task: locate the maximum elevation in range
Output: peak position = 744.0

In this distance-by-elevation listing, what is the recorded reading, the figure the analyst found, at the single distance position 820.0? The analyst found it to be 1.357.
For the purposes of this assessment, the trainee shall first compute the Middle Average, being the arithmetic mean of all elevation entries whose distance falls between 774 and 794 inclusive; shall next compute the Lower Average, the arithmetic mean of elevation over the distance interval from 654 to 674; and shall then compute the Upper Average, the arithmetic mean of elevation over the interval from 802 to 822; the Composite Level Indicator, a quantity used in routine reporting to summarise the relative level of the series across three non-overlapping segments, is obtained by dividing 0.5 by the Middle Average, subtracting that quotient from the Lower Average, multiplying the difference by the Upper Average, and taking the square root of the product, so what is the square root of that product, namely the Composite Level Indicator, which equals 1.59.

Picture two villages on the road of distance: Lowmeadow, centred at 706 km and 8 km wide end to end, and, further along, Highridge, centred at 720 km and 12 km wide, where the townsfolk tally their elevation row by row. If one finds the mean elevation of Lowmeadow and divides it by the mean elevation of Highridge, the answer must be 1.56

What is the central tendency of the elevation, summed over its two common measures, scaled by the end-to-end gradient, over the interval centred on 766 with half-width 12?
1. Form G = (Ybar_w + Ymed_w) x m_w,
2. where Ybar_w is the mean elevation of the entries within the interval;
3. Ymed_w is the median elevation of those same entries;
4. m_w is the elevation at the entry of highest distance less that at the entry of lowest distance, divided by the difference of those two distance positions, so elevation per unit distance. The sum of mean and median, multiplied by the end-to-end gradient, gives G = 0.09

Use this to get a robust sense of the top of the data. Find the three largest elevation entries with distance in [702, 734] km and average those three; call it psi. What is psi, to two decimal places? 1.74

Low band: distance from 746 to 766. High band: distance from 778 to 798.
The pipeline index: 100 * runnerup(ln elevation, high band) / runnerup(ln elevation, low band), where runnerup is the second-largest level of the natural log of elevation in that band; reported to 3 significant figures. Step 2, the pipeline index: 125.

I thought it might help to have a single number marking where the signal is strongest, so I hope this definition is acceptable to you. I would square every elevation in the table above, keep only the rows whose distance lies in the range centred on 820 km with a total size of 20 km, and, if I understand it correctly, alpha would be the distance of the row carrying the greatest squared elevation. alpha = 812.0 km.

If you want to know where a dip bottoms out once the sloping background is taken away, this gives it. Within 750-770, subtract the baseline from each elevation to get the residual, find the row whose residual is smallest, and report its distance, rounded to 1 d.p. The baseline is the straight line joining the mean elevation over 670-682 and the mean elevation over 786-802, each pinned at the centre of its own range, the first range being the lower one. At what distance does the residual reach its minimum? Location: 752.0 km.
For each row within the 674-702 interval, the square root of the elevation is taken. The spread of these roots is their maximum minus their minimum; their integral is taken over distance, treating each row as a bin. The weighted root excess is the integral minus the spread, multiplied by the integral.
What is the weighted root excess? 1467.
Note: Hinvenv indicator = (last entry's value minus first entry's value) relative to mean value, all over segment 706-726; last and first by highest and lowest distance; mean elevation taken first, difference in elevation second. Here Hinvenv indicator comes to -0.51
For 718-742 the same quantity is 0.49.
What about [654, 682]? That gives 0.02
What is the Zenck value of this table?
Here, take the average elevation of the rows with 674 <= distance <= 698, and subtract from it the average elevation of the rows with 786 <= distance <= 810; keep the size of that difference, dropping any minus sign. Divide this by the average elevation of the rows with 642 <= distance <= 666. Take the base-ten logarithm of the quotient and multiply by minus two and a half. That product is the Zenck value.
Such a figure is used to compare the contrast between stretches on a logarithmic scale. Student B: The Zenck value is 3.7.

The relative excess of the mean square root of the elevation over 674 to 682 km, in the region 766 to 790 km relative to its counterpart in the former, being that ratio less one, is 0.01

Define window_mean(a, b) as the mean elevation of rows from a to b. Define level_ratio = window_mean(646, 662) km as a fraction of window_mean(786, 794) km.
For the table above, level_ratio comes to 0.99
